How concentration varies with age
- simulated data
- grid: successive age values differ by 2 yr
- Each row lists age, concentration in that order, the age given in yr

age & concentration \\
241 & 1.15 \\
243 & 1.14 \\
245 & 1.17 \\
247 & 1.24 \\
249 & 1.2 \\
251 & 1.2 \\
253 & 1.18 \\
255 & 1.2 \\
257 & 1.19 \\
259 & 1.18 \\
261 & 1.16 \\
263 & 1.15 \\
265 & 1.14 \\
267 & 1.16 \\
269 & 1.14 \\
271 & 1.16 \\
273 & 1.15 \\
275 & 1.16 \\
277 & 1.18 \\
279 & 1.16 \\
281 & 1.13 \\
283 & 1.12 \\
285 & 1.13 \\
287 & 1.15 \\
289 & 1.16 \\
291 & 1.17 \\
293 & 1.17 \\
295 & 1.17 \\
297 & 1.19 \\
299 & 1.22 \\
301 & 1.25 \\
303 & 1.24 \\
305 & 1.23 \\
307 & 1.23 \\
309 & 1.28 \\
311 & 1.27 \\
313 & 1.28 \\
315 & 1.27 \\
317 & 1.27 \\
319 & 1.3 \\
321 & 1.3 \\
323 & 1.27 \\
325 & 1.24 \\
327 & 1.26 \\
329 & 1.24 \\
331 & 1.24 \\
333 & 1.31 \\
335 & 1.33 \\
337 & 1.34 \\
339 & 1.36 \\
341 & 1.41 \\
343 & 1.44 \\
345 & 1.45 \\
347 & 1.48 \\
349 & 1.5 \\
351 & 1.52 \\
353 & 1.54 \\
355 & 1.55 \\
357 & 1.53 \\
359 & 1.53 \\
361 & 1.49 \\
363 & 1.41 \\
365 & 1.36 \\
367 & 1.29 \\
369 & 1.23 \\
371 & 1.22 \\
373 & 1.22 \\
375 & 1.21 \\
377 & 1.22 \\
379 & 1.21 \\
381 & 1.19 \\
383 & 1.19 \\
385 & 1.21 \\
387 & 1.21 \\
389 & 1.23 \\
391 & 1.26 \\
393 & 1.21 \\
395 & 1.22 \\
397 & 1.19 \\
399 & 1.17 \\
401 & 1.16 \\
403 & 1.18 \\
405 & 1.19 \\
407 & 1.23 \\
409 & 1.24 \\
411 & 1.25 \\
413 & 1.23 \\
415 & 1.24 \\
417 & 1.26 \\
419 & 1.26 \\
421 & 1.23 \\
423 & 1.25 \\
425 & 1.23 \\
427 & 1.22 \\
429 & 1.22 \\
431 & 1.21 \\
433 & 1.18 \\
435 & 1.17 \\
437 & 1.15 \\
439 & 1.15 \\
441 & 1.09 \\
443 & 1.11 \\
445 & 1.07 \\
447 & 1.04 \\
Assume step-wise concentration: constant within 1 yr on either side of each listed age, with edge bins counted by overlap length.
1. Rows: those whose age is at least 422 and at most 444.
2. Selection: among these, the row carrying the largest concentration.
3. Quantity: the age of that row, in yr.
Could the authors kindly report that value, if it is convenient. 423 yr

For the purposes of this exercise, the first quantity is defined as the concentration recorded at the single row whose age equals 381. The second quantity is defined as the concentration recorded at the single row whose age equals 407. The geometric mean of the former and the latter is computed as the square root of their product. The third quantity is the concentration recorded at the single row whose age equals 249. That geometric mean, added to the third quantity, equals 2.41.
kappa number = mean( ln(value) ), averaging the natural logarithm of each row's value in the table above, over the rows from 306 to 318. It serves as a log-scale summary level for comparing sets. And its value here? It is 0.236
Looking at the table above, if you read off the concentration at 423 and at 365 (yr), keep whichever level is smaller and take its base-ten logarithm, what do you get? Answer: 0.097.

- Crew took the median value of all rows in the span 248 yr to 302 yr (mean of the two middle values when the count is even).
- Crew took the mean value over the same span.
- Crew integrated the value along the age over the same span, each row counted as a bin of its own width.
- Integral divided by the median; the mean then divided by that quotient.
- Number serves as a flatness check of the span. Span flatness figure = 0.0215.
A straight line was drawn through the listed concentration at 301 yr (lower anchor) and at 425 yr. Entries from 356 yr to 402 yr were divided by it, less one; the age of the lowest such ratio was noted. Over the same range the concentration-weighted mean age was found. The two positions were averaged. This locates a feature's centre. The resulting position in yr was 389.5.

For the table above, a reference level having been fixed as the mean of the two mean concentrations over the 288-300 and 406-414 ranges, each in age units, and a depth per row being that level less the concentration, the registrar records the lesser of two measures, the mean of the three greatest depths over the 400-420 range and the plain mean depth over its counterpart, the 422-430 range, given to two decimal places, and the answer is -0.02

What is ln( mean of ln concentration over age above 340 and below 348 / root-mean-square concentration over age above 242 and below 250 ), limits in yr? -1.17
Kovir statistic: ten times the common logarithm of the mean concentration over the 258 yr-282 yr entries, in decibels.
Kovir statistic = 0.63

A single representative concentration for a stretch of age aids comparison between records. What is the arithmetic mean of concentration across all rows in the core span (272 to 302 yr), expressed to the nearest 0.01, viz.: 1.17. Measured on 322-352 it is 1.36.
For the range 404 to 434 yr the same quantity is 1.23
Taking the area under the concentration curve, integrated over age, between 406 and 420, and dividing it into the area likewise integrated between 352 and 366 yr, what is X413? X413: 1.2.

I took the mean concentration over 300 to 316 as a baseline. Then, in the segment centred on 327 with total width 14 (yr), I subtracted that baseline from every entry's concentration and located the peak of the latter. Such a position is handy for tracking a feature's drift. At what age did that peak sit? 333 yr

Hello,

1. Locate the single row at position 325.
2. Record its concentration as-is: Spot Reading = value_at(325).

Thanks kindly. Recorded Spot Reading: 1.24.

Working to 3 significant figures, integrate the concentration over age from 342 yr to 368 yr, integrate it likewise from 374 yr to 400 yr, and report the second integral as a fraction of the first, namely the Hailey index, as 0.823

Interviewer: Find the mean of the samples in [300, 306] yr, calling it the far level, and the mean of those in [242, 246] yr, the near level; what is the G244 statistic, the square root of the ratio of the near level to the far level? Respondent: 0.97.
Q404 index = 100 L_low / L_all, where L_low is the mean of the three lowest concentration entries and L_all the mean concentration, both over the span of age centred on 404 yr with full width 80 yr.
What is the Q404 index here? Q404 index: 92.1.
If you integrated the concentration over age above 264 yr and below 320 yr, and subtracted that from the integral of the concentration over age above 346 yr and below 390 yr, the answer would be -8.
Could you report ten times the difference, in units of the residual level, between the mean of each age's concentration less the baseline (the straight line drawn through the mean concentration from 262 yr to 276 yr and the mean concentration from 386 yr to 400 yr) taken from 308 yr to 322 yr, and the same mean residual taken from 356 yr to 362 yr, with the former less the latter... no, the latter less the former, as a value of 2.1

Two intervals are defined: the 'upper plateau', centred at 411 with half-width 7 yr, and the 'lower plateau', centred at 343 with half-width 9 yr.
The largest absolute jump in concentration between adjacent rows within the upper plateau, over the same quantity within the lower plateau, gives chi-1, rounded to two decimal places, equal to 0.80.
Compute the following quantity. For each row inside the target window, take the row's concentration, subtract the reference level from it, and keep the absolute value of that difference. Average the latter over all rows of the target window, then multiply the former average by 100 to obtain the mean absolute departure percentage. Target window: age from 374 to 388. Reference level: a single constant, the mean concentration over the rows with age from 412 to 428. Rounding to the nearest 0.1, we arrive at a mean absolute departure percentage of 3.4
